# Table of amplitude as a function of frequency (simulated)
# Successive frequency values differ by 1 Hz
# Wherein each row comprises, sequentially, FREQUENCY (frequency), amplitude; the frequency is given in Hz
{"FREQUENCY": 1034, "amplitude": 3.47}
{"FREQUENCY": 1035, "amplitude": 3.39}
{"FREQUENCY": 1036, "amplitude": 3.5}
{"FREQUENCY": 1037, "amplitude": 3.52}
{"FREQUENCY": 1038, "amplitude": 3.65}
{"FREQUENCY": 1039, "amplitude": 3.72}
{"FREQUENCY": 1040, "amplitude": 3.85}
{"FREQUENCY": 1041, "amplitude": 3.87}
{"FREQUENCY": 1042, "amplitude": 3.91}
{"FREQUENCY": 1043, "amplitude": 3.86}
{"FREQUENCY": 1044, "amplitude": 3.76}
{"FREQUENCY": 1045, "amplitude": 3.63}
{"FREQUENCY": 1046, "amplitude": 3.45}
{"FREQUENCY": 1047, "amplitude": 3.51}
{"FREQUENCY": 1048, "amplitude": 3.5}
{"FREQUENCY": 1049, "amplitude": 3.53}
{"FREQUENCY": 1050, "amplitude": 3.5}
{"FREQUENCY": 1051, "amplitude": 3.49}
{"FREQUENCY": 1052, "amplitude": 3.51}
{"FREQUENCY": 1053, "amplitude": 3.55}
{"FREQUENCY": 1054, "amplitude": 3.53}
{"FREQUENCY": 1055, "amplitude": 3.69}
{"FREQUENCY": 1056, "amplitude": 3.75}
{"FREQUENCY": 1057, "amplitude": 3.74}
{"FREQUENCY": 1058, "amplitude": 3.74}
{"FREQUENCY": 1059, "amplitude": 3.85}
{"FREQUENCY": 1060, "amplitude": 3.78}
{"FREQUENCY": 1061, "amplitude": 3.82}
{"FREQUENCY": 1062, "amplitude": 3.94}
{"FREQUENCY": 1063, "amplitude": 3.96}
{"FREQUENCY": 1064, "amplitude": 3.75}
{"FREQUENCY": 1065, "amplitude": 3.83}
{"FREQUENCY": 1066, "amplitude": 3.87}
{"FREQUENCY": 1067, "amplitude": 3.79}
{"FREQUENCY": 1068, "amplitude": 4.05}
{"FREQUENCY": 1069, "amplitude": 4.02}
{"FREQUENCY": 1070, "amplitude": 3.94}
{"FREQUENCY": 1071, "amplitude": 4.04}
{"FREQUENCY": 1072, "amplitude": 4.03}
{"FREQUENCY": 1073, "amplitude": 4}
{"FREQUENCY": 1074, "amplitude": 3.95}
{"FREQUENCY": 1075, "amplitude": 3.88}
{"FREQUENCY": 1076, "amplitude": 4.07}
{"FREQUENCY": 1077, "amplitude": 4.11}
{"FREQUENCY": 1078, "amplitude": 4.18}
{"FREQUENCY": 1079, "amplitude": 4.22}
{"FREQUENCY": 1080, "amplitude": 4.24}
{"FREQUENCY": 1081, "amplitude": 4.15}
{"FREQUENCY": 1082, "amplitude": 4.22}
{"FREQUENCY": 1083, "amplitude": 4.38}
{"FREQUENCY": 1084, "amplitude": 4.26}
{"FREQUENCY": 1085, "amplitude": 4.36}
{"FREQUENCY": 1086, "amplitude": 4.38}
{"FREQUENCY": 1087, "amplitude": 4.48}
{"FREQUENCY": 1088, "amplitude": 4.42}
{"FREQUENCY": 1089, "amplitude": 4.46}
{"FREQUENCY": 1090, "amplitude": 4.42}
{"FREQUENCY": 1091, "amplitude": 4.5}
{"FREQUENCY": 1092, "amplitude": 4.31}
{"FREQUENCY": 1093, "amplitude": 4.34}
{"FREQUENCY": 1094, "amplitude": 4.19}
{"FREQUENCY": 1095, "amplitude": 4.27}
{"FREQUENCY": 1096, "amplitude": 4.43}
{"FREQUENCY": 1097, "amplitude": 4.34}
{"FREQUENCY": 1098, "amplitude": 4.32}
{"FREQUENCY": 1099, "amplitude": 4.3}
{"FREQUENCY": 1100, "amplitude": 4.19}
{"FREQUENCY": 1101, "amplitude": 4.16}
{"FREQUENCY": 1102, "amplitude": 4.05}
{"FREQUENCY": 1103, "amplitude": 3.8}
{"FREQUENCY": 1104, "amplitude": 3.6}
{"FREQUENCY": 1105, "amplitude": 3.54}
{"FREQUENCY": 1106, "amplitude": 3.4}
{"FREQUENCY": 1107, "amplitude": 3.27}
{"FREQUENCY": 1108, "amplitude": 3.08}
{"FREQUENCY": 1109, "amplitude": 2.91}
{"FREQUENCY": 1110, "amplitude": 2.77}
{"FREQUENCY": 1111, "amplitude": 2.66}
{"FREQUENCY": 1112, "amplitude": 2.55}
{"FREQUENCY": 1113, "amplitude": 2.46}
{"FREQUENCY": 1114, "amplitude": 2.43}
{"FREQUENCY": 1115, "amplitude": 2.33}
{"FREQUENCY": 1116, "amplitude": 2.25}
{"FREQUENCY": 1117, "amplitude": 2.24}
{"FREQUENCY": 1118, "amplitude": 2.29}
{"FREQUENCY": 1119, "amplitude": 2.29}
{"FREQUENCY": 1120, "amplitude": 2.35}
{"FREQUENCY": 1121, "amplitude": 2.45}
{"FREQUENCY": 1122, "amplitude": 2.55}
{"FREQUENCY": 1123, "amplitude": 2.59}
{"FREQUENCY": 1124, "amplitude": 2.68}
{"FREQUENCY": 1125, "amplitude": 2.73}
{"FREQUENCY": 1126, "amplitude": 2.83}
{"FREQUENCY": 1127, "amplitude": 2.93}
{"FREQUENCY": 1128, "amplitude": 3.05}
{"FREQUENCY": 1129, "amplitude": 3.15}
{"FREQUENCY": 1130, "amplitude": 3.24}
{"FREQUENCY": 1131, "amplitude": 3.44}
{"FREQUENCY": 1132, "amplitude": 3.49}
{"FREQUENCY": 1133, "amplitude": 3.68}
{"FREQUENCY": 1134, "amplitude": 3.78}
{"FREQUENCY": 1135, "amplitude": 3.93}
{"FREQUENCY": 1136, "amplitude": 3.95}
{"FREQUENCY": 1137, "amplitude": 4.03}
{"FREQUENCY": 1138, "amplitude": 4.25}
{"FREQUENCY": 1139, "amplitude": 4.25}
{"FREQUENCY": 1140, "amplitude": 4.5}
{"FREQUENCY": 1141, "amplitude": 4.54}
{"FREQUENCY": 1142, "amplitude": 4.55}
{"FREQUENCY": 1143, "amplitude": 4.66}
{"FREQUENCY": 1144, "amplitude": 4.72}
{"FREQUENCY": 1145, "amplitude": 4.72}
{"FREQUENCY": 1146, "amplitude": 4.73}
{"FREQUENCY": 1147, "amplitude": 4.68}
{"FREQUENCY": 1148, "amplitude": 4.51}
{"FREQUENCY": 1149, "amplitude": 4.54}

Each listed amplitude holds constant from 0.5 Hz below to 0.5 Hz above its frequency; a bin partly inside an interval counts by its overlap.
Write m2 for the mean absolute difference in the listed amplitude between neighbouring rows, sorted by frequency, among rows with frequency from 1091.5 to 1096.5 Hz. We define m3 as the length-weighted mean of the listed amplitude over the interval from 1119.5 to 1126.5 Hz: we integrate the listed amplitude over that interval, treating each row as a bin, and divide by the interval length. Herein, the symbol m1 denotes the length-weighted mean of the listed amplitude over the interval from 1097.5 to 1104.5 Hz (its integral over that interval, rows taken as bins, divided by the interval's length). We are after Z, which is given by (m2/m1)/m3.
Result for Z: 0.010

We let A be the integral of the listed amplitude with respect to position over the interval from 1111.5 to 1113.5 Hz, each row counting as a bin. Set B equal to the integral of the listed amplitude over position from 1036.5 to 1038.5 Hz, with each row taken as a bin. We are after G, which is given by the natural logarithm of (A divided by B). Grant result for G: -0.4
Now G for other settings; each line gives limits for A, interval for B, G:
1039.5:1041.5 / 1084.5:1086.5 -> -0.1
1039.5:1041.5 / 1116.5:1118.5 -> 0.5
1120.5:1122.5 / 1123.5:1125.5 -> -0.1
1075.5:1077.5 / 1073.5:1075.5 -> 0.0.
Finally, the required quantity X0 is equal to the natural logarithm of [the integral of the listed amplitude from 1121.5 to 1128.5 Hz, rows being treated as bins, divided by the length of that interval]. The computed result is 1.02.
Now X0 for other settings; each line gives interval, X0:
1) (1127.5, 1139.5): 1.30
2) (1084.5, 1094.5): 1.48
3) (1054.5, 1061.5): 1.33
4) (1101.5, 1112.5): 1.18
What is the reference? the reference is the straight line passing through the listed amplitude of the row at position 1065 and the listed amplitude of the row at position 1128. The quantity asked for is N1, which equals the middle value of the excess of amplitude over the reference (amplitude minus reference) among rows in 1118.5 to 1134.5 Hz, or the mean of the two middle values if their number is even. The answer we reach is -0.2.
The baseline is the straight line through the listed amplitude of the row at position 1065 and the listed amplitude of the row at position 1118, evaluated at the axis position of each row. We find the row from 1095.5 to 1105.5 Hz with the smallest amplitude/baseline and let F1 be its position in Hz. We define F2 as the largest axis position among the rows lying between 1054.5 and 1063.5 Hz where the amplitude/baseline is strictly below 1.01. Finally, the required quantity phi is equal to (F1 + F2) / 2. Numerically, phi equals 1083.5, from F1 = 1105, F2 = 1062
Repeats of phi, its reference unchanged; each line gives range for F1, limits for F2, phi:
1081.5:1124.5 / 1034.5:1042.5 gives 1079.0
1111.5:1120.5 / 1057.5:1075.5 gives 1091.5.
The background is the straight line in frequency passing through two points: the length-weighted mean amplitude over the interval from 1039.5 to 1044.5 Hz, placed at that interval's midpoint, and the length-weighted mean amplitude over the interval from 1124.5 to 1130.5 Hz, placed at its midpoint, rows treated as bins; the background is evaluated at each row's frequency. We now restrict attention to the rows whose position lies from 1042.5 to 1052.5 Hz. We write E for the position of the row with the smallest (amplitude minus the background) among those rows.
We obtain 1046 Hz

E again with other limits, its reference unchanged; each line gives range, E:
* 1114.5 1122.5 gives 1116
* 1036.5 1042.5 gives 1037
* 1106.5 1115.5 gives 1115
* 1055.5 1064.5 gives 1056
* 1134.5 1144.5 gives 1135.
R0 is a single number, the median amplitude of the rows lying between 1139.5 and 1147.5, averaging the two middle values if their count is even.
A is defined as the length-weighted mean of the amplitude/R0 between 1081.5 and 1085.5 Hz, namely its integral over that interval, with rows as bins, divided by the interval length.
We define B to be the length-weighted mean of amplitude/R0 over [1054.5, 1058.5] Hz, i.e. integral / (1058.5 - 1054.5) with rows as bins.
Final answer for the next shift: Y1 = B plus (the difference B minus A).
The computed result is 0.68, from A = 0.92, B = 0.80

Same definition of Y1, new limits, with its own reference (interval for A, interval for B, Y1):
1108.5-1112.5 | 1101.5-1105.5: 1.02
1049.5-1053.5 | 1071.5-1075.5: 0.95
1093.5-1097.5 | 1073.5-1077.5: 0.79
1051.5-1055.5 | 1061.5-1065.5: 0.89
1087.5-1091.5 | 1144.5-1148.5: 1.04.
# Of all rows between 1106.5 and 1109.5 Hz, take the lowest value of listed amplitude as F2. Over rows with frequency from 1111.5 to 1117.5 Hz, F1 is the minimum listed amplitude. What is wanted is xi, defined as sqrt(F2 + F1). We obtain 2.27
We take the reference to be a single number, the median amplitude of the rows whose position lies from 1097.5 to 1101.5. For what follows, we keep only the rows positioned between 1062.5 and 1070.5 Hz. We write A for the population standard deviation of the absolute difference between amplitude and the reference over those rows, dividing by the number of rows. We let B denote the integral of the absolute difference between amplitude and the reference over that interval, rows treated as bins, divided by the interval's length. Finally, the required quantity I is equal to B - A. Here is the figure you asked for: 0.2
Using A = 0.10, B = 0.3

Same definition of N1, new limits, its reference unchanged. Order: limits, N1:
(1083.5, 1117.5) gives 0.7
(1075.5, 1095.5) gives 0.8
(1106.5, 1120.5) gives -0.8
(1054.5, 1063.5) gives -0.1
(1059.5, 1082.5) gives 0.2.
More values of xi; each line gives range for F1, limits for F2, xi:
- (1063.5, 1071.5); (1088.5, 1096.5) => 2.82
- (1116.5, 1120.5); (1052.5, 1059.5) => 2.40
